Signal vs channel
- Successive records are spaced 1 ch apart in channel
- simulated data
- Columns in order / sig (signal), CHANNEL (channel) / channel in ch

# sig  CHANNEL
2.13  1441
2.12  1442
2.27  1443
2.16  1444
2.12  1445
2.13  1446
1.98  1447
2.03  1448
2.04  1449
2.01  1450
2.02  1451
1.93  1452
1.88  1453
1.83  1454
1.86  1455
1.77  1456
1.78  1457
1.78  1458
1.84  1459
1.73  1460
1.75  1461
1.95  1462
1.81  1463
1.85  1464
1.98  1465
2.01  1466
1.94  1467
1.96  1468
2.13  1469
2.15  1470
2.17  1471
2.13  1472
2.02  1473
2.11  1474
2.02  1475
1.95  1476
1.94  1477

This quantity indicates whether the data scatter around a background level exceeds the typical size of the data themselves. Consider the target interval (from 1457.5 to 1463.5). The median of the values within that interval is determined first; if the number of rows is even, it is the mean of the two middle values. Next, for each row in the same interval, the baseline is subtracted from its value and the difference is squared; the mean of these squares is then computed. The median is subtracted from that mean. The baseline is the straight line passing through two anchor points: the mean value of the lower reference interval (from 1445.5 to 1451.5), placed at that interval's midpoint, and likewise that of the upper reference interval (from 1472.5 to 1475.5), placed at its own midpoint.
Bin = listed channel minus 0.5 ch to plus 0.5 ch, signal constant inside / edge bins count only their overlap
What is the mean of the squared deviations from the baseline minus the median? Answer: -1.74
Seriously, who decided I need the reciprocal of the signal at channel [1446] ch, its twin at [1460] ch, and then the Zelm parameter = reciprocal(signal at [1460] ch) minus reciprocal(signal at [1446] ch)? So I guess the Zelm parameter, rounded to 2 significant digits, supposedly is 0.11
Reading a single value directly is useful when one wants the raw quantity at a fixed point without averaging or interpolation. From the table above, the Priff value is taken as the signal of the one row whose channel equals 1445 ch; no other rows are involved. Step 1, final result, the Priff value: 2.12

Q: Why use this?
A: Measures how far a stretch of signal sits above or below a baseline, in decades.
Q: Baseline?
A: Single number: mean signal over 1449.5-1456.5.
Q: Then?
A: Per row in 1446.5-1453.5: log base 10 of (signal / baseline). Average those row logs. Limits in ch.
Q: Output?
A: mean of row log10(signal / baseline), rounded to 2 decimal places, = 0.02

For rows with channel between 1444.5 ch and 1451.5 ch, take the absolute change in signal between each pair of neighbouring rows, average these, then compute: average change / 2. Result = 0.0217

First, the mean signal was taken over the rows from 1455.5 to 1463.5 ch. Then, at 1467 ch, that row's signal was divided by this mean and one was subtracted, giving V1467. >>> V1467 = 0.08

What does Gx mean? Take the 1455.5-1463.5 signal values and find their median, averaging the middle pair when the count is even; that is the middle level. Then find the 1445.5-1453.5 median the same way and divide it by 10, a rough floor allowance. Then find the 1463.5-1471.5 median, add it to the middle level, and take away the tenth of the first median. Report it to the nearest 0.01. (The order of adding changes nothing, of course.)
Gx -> 3.57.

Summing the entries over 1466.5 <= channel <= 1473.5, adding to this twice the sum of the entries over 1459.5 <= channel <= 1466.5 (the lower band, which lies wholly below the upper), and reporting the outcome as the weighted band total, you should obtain 40.7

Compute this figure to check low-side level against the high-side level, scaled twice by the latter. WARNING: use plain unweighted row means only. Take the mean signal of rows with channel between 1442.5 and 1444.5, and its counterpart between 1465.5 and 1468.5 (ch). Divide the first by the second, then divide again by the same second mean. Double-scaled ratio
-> 0.57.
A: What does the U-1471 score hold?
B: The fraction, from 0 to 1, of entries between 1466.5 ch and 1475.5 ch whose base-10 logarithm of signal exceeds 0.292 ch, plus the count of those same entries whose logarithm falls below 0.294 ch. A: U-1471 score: 2.9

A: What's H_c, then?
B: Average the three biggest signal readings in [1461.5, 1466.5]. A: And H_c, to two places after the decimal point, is 1.98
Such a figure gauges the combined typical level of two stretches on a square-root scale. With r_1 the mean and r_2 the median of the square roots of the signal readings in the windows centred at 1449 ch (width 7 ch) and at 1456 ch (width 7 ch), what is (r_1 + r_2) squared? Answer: 7.7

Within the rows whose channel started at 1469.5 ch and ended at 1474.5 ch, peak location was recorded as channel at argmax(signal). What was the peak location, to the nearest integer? 1471 ch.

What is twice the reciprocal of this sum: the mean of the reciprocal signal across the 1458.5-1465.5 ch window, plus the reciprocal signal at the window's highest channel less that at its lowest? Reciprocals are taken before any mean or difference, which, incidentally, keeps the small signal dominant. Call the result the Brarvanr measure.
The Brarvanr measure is 4.0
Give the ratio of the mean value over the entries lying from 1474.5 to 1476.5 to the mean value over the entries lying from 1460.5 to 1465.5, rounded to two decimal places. 1.06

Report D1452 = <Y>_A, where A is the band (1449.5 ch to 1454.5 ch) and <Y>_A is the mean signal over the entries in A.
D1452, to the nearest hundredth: 1.93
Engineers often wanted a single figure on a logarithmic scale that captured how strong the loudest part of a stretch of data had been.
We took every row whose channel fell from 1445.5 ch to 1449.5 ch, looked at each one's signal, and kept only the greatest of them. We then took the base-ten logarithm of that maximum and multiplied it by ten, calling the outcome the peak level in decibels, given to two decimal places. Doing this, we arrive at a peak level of 3.28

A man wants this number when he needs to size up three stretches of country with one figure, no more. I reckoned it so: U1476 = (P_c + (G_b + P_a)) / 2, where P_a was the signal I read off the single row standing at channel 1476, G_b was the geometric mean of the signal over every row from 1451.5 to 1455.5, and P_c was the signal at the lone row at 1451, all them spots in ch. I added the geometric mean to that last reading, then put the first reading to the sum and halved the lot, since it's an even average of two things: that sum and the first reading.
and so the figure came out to 2.92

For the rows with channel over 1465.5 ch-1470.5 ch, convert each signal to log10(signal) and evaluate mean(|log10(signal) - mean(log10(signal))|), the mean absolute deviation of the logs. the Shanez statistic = 0.017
